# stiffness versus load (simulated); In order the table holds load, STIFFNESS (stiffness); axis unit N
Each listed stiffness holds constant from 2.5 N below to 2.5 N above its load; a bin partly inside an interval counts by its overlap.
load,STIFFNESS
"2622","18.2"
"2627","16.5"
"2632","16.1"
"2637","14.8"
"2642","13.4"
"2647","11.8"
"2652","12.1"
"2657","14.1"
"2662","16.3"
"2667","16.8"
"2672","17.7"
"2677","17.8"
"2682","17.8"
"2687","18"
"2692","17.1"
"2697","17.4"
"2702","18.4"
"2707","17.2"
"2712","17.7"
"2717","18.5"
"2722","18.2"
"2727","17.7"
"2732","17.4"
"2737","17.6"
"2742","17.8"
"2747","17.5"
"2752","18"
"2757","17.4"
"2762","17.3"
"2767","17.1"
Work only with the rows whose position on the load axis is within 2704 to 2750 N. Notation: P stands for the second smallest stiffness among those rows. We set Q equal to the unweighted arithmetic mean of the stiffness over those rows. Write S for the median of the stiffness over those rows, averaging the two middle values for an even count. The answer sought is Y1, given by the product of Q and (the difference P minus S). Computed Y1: -5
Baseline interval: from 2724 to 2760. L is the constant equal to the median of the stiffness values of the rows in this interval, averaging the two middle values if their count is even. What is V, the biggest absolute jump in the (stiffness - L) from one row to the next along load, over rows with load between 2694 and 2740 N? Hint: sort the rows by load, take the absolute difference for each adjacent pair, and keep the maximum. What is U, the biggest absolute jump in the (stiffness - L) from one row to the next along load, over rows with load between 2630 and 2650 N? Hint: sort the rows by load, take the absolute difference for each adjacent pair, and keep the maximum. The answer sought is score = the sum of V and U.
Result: 2.8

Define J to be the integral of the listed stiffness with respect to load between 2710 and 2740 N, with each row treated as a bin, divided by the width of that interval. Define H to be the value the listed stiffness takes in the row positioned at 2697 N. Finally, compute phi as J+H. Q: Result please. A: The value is 35.3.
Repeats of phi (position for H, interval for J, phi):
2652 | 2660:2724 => 29.7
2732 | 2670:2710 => 35.1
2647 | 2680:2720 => 29.6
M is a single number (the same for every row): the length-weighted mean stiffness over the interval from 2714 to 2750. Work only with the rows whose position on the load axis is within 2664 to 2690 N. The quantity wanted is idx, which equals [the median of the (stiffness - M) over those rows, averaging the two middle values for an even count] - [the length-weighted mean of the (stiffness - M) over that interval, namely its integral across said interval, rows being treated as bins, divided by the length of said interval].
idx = 0.22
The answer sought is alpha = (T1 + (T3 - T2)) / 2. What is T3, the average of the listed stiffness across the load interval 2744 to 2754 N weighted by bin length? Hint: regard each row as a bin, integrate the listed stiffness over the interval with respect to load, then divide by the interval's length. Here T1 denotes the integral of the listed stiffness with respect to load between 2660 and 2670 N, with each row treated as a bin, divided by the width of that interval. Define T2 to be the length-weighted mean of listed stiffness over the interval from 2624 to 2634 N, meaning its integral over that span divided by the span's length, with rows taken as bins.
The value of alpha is 9.0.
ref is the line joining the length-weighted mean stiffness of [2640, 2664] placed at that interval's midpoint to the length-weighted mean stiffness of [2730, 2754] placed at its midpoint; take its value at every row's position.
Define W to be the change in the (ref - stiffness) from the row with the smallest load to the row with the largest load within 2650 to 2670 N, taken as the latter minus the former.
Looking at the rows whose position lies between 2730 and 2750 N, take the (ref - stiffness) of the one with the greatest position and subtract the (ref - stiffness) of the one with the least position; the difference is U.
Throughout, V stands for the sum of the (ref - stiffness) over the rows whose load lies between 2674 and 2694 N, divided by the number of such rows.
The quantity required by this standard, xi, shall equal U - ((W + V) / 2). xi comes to 4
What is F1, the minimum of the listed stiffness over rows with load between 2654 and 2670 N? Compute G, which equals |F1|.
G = 14.1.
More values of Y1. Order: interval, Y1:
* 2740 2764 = -2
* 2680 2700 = -4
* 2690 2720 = -6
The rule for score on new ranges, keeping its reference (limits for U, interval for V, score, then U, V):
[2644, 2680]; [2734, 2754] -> 2.7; 2.2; 0.50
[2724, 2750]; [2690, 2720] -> 1.5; 0.3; 1.20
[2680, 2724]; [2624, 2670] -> 3.4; 1.2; 2.20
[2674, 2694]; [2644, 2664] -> 3.1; 0.9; 2.20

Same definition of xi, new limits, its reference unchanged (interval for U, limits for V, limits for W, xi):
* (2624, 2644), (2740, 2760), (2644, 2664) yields 6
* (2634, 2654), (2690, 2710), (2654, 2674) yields 6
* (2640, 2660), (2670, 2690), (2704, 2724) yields 2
